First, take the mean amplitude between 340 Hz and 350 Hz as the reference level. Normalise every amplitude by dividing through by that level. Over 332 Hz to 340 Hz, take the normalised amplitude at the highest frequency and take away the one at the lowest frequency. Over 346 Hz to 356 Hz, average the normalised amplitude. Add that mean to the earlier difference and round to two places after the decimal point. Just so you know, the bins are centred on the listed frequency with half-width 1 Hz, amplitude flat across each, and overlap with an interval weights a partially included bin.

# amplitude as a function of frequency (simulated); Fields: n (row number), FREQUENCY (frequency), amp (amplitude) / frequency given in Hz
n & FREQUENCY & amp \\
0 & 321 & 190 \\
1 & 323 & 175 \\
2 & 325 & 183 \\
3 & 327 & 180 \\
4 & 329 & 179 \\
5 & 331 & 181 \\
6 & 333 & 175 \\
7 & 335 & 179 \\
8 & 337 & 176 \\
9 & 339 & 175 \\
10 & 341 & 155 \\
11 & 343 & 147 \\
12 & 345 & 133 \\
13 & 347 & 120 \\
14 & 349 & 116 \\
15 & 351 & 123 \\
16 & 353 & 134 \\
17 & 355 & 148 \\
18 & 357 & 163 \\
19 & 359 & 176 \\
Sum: 0.96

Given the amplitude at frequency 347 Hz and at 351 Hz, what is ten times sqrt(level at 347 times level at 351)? 1215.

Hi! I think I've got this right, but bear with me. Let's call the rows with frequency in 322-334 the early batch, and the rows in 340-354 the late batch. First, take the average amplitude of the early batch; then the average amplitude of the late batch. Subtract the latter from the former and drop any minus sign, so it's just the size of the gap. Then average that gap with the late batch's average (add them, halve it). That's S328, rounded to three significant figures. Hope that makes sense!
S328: 89.4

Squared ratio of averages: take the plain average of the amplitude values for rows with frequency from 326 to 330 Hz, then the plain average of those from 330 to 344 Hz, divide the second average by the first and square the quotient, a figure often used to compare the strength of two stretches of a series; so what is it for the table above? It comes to 0.89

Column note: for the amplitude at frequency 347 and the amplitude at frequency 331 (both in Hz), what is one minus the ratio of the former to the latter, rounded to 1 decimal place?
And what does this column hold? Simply 0.3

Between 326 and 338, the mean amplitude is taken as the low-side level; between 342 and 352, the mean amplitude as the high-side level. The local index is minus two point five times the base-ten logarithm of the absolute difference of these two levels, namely -4.3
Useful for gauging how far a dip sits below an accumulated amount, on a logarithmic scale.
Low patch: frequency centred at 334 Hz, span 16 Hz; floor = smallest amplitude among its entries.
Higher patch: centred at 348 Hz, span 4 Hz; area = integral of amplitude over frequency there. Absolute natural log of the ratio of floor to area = 1.1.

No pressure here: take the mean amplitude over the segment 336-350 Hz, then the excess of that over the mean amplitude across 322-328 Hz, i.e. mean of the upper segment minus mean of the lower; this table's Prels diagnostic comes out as -33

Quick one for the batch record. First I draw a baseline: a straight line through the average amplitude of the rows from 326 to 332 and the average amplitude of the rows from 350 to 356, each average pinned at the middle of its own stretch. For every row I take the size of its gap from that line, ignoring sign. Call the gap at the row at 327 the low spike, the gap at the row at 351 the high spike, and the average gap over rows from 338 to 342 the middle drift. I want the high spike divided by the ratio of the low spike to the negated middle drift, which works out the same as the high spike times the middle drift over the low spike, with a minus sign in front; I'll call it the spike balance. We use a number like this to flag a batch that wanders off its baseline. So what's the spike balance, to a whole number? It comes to -34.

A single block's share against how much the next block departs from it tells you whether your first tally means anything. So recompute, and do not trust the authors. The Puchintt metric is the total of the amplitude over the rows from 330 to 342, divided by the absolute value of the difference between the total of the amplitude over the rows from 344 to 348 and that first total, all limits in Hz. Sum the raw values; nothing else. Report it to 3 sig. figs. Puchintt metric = 1.32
